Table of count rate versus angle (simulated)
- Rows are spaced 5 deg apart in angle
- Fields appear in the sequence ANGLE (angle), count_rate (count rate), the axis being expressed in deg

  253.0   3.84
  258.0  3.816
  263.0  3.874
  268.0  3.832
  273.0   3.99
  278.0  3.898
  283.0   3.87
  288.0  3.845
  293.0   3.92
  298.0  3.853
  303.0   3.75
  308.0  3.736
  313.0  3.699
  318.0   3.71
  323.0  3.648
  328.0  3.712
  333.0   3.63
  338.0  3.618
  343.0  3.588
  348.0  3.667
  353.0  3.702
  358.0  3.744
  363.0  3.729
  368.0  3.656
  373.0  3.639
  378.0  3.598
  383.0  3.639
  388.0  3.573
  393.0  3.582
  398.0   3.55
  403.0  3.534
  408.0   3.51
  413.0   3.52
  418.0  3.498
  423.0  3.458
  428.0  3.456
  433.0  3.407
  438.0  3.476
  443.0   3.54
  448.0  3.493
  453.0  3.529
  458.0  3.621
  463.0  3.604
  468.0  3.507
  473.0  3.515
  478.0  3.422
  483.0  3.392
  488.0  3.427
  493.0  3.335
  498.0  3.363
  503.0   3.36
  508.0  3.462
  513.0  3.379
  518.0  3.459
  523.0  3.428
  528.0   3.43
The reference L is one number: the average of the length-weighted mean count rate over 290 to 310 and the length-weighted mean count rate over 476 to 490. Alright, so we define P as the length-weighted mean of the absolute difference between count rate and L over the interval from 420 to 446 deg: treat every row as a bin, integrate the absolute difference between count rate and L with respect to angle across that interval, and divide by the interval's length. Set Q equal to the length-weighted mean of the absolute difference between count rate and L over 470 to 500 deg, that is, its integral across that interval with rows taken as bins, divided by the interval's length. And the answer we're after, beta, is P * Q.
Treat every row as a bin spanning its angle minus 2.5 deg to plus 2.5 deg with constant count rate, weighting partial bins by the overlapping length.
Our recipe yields 0.030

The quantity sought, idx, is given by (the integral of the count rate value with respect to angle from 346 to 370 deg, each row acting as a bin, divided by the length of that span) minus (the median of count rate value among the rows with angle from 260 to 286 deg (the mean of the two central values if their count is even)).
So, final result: -0.2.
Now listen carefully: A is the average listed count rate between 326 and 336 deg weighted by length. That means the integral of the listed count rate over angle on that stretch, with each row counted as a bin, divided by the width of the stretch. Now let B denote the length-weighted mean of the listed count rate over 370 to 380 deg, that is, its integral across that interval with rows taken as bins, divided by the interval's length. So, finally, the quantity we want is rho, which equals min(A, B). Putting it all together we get 3.62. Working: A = 3.7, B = 3.6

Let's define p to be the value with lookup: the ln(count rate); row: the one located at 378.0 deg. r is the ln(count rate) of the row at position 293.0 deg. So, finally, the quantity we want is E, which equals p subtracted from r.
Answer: 0.09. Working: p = 1.28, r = 1.37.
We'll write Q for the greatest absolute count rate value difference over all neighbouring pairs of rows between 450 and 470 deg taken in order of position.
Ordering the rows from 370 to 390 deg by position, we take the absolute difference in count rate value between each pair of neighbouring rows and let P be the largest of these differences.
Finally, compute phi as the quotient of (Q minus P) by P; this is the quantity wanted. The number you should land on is 0.5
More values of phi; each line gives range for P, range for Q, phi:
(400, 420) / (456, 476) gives 3.0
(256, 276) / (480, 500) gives -0.4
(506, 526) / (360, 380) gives -0.1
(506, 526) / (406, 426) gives -0.5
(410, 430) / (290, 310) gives 1.6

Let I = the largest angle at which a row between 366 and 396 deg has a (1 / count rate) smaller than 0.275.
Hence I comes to 383.0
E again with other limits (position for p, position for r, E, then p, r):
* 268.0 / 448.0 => -0.09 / 1.34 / 1.25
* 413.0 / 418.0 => -0.01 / 1.26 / 1.25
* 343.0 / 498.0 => -0.06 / 1.28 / 1.21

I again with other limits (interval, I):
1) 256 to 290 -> 288.0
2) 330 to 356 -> 353.0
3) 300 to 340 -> 328.0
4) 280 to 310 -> 308.0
